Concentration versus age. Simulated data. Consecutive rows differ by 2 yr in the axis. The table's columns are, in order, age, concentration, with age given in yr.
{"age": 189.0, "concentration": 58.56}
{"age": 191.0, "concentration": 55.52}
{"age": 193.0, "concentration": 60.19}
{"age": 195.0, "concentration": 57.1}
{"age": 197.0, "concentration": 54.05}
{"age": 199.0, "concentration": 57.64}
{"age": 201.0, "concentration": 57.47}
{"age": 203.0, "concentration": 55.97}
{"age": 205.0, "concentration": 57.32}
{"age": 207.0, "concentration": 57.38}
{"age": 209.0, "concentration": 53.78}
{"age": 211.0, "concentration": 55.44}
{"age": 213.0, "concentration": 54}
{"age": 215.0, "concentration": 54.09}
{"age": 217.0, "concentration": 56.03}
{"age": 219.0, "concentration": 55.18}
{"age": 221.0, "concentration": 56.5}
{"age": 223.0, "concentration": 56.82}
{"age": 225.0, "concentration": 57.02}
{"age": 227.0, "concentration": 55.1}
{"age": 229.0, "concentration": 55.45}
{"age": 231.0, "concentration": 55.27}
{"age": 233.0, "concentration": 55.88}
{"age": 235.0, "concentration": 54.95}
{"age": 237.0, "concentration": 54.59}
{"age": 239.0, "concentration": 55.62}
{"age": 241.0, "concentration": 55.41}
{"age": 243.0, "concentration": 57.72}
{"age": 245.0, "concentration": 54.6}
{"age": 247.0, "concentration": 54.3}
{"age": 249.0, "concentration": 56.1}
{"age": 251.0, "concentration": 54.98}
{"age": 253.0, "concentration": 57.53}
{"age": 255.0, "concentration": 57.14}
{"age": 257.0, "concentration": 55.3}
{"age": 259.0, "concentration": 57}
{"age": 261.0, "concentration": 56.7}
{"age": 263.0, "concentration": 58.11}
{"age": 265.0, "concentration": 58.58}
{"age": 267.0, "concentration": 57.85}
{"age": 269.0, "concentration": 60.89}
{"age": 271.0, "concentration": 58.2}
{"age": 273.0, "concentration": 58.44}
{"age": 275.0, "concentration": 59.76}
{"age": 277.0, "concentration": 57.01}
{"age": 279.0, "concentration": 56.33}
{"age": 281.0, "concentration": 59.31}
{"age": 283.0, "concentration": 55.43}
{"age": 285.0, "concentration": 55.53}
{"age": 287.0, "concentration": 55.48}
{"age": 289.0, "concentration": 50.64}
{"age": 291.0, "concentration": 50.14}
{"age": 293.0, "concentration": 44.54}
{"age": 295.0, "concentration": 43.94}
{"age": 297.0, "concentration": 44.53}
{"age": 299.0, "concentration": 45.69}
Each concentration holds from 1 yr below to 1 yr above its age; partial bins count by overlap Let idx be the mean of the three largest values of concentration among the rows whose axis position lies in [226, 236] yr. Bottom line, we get 55.5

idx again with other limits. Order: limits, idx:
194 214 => 57.5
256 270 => 59.2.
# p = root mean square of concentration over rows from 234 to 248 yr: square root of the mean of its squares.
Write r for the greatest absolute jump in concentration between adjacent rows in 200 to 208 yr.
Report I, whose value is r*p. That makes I 83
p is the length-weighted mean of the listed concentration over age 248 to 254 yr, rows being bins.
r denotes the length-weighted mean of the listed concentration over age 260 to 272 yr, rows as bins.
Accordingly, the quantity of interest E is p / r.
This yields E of 0.96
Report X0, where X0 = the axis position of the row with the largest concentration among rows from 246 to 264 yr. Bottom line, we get 263.0 yr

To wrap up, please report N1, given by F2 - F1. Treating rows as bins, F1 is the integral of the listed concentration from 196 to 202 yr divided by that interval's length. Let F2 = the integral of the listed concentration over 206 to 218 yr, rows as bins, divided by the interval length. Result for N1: -1.3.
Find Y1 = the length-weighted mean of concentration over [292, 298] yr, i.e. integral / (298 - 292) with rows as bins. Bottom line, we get 44.3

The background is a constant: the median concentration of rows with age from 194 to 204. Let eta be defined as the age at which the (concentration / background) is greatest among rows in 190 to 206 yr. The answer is 193.0 yr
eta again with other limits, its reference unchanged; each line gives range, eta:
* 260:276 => 269.0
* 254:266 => 265.0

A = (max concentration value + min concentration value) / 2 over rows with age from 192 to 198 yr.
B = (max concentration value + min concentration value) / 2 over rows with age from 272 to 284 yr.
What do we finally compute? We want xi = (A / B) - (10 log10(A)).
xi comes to -16.6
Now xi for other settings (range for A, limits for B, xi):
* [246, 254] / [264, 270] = -16.5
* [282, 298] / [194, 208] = -16.1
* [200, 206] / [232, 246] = -16.5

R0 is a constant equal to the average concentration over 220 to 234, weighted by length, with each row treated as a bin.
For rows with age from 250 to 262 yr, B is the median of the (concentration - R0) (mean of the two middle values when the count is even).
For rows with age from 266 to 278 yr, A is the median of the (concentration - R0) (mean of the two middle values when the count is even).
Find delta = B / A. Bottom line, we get 0.4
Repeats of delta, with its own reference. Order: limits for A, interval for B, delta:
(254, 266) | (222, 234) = -0.3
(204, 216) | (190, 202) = -1.0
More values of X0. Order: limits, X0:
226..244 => 243.0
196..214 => 199.0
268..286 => 269.0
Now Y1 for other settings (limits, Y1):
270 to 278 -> 58.4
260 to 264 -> 57.4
